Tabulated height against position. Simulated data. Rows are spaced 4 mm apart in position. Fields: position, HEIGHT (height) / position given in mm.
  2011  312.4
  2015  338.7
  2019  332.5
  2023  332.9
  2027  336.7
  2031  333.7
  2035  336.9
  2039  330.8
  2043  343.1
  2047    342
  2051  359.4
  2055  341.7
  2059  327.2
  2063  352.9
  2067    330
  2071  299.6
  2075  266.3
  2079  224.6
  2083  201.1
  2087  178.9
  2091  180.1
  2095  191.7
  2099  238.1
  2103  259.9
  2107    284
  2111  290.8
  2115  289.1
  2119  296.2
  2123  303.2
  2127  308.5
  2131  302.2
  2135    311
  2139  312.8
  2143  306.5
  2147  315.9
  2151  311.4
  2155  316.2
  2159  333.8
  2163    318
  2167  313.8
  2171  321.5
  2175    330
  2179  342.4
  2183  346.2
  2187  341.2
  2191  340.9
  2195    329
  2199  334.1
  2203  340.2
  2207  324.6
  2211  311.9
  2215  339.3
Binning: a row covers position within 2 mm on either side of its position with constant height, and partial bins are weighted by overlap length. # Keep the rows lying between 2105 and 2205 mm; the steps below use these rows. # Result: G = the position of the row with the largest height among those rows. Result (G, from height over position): 2183 mm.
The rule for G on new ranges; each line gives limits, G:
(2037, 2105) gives 2051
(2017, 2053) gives 2051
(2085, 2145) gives 2139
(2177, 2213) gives 2183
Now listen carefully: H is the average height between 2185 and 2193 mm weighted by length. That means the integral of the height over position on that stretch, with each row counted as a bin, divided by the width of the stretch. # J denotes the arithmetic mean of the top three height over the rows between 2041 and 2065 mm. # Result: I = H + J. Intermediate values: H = 341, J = 352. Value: 693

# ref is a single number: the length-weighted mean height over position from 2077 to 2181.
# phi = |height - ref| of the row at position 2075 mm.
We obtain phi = 18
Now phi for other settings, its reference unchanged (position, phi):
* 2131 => 18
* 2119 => 12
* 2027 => 53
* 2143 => 23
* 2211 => 28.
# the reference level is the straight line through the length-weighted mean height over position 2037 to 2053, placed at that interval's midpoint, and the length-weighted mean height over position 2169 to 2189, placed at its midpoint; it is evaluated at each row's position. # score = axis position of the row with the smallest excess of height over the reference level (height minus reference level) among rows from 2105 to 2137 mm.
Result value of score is 2107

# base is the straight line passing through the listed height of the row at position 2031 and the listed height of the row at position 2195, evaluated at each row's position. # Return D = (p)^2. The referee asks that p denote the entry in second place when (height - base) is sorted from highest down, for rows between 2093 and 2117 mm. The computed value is 1780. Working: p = -42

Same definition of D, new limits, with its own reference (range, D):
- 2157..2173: 67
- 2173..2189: 167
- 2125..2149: 317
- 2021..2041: 8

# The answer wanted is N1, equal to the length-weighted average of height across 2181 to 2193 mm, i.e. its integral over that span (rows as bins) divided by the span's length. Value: 343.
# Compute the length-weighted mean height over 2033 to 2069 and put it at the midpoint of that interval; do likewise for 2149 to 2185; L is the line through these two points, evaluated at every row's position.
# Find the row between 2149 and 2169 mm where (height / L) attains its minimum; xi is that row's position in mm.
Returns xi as 2151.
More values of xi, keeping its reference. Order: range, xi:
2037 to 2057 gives 2039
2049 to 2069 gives 2059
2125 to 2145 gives 2131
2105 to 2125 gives 2107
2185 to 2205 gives 2195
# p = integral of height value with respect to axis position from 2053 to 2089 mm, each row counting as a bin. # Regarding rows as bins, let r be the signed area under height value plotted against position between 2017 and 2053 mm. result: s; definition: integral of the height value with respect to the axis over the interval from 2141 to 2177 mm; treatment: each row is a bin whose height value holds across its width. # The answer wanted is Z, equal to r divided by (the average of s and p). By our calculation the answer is 1.13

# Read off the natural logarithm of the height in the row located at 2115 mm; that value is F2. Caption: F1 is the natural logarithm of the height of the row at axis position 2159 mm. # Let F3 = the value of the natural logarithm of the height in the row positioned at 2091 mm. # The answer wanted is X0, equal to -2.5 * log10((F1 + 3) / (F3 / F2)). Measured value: -2.46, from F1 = 5.81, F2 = 5.67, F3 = 5.19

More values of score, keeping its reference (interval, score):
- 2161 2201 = 2167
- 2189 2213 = 2211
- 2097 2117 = 2099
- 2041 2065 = 2059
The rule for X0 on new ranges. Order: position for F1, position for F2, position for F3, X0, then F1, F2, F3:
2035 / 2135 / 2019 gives -2.35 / 5.82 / 5.74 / 5.81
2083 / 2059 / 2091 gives -2.42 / 5.30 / 5.79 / 5.19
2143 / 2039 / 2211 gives -2.36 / 5.73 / 5.80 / 5.74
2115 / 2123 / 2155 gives -2.34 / 5.67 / 5.71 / 5.76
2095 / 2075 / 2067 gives -2.25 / 5.26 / 5.58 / 5.80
